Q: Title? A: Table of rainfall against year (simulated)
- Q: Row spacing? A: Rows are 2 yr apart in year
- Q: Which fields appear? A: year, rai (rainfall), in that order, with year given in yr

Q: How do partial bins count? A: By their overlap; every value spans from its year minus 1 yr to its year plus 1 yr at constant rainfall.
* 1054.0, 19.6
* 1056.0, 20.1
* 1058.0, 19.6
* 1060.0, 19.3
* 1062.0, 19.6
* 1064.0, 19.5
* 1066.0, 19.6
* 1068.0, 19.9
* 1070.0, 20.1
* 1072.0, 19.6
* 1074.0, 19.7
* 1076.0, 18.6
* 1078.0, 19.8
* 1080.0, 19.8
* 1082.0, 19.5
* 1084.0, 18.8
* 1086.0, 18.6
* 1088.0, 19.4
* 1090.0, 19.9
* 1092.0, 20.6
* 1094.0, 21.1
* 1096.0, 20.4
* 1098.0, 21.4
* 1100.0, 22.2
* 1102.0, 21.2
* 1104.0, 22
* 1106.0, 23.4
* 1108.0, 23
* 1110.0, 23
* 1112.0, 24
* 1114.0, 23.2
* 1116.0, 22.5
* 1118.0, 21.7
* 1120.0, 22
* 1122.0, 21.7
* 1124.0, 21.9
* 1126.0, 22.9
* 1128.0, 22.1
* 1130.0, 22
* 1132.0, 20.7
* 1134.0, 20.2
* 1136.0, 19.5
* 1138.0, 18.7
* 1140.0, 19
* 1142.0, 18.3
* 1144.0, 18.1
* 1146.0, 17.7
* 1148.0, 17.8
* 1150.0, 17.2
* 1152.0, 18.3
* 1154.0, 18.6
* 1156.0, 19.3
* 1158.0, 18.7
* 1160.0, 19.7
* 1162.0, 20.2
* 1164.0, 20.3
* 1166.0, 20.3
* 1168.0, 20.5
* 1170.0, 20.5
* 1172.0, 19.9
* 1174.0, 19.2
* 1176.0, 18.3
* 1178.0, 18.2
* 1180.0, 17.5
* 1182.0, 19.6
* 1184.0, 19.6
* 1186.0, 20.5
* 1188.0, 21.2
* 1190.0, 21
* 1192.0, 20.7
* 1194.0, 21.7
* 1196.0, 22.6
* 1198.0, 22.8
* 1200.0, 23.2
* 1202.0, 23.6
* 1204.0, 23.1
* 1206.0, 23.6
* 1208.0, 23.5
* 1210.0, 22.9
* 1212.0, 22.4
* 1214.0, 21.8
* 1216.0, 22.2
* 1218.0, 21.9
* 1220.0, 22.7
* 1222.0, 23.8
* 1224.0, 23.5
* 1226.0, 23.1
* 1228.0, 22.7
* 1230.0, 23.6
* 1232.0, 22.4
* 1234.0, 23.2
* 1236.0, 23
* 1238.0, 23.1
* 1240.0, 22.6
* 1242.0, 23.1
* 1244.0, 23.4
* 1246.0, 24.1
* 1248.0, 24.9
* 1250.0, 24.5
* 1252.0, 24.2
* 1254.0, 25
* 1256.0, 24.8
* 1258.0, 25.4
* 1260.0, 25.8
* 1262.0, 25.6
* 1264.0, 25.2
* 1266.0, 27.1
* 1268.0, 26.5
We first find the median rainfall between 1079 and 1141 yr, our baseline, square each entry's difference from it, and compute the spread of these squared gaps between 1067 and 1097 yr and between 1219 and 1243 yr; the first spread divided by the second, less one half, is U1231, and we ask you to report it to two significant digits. 1.2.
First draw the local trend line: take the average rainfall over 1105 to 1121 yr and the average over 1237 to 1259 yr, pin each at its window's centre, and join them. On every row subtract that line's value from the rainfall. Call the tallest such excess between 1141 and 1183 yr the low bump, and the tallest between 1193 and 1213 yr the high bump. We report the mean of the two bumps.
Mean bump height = -1.5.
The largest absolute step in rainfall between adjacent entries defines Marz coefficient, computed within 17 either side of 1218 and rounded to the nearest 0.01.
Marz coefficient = 1.20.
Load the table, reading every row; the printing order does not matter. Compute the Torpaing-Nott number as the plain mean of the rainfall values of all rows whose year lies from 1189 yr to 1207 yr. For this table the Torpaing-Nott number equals 22.5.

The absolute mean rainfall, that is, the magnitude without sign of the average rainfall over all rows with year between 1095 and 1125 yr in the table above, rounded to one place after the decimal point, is 22.2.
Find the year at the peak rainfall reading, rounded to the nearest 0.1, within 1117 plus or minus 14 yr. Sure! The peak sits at 1112.0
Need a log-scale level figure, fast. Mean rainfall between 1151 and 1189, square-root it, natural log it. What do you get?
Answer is 1.49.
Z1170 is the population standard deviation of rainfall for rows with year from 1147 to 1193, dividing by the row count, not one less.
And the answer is 1.1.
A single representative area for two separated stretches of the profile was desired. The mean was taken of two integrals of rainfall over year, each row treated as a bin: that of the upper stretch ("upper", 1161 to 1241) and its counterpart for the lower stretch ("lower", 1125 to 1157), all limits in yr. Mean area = 1177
